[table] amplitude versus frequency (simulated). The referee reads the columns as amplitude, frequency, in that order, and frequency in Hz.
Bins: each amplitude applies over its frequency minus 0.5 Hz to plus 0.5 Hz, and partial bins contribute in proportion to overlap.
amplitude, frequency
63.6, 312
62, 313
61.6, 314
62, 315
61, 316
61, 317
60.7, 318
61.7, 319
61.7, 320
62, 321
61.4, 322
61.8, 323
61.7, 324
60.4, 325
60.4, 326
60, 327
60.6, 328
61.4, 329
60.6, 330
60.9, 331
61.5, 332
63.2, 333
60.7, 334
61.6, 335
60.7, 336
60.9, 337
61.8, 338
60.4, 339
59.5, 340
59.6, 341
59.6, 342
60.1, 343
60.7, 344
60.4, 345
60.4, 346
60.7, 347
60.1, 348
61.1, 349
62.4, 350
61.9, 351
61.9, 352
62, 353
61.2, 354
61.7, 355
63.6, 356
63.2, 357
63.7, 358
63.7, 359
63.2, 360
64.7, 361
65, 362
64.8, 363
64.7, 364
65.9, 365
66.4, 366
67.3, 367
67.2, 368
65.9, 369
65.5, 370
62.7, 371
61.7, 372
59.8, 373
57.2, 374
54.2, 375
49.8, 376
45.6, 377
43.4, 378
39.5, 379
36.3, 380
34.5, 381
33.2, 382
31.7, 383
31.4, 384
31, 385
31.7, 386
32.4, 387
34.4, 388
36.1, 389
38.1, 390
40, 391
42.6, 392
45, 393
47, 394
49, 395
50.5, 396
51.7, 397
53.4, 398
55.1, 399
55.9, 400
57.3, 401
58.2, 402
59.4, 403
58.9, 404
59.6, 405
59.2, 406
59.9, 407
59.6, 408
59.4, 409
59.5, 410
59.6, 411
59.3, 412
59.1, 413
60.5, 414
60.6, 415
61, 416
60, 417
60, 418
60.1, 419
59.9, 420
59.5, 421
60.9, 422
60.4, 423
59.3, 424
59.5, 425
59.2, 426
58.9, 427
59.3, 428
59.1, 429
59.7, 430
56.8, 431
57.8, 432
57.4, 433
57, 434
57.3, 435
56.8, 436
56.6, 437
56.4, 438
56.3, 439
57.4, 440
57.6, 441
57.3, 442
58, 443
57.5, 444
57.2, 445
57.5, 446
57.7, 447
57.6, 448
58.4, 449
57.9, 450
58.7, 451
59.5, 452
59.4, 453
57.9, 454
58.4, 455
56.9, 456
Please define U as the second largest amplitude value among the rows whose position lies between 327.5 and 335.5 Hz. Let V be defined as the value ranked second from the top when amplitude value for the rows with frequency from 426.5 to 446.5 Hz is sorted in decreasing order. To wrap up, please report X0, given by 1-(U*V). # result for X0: -3652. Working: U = 61.6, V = 59.3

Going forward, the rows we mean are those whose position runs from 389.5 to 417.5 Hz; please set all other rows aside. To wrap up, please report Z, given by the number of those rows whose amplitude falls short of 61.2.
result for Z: 28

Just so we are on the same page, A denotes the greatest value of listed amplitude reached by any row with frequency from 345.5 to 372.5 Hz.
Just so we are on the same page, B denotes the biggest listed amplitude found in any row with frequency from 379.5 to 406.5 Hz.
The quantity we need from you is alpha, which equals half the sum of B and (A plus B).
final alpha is 93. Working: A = 67.3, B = 59.6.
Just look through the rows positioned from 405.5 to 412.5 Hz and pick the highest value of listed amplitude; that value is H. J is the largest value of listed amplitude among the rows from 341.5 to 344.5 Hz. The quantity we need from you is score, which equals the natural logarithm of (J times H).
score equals 8.20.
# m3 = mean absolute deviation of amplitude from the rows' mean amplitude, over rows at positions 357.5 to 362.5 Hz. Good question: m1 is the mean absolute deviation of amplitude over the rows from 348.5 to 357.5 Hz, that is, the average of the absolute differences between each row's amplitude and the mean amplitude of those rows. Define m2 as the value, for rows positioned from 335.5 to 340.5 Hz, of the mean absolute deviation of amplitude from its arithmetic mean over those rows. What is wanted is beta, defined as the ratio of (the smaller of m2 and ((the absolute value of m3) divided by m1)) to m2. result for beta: 1.00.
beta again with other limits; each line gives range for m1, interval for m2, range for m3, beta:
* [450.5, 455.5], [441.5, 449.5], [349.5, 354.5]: 1.00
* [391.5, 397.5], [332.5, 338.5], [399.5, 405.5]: 0.55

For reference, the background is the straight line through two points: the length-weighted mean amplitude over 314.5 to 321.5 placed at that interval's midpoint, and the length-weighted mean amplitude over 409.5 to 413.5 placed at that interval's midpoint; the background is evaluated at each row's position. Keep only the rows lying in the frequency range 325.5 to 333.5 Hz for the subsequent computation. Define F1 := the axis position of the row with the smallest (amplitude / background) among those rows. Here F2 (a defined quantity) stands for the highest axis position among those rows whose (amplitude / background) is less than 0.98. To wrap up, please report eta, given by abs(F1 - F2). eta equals 0 Hz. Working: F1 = 327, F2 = 327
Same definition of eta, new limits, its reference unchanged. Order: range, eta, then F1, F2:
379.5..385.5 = 0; 385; 385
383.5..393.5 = 8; 385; 393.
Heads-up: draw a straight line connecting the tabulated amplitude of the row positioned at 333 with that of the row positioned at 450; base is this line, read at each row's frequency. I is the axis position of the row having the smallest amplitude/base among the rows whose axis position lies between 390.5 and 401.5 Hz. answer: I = 391 Hz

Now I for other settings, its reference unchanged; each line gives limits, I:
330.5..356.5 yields 340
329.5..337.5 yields 330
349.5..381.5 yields 381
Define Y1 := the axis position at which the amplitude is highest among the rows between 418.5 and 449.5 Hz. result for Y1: 422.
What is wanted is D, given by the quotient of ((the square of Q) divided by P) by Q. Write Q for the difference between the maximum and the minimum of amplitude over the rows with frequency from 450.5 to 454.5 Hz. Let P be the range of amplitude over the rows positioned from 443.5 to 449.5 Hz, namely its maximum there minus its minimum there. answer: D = 1.3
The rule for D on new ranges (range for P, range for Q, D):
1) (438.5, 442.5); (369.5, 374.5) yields 6.4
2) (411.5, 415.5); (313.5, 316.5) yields 0.7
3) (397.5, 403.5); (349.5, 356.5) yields 0.4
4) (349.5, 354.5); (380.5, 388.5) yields 2.9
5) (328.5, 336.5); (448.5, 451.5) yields 0.3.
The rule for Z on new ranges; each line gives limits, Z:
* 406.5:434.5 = 28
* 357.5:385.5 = 13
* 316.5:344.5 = 17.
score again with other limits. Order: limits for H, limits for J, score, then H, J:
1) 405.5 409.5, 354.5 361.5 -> 8.26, 59.9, 64.7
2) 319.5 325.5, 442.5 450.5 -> 8.19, 62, 58.4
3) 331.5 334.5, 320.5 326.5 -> 8.27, 63.2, 62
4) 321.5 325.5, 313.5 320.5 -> 8.25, 61.8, 62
